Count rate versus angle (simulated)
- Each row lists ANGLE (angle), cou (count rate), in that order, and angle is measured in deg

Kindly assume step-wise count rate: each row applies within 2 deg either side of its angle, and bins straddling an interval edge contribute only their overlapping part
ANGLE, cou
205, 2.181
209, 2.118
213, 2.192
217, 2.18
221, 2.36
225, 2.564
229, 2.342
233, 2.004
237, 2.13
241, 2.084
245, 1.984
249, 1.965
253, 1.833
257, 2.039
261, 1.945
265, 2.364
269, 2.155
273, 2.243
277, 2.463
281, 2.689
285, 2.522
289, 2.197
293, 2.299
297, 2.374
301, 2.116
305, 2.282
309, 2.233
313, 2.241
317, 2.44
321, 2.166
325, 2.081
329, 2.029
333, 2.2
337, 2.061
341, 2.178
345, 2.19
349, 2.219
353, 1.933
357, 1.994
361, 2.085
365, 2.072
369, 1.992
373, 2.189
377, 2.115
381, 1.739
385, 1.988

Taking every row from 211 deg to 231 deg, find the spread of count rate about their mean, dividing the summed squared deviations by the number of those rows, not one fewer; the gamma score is 0.14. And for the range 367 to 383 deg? 0.17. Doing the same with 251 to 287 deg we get 0.27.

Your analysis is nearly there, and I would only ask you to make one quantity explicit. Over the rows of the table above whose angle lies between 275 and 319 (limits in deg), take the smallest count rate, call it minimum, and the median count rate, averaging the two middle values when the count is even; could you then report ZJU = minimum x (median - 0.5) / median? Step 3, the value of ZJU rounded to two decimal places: 1.66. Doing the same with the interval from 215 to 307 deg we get 1.42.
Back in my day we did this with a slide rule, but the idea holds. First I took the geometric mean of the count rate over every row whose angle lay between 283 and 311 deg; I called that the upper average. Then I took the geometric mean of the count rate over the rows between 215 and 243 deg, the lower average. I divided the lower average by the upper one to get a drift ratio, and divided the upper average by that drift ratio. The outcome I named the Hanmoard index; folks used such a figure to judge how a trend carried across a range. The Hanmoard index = 2.34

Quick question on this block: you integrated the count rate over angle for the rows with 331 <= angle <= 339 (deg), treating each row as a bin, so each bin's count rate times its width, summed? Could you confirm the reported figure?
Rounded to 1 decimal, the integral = 17.0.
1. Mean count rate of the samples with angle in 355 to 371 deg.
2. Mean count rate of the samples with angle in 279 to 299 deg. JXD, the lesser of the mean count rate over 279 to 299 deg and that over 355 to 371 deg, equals 2.04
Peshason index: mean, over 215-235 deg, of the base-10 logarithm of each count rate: 0.36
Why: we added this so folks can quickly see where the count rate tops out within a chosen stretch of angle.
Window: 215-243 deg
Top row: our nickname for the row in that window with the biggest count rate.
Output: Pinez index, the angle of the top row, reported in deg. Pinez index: 225 deg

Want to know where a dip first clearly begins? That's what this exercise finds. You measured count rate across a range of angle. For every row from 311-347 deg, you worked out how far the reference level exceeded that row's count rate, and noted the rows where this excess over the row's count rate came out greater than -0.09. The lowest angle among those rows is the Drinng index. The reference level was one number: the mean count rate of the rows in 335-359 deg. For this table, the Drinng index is 321 deg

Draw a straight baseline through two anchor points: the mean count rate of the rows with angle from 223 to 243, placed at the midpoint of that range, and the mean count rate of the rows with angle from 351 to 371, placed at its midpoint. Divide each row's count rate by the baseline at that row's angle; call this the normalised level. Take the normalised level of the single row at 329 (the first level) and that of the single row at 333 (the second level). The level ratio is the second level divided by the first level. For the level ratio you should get 1.09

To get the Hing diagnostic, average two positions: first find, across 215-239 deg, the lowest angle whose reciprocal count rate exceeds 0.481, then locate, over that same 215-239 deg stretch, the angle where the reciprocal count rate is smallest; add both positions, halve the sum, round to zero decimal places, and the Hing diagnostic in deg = 229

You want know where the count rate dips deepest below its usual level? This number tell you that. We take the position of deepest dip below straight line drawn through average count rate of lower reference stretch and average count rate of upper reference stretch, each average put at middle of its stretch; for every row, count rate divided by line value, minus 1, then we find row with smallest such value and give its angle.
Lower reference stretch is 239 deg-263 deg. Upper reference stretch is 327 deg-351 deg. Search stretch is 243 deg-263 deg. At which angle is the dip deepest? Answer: 253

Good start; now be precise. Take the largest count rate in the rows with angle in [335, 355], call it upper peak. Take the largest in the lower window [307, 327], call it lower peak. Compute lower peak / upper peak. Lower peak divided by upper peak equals 1.10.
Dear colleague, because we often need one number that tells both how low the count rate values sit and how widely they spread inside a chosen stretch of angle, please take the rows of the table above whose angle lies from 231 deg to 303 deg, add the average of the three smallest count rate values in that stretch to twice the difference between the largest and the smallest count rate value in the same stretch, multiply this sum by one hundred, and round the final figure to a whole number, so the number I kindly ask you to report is 363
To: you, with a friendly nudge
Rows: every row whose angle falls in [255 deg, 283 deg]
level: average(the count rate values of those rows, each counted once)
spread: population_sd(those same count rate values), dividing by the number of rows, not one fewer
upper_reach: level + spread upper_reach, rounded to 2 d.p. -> 2.51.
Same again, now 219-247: 2.41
